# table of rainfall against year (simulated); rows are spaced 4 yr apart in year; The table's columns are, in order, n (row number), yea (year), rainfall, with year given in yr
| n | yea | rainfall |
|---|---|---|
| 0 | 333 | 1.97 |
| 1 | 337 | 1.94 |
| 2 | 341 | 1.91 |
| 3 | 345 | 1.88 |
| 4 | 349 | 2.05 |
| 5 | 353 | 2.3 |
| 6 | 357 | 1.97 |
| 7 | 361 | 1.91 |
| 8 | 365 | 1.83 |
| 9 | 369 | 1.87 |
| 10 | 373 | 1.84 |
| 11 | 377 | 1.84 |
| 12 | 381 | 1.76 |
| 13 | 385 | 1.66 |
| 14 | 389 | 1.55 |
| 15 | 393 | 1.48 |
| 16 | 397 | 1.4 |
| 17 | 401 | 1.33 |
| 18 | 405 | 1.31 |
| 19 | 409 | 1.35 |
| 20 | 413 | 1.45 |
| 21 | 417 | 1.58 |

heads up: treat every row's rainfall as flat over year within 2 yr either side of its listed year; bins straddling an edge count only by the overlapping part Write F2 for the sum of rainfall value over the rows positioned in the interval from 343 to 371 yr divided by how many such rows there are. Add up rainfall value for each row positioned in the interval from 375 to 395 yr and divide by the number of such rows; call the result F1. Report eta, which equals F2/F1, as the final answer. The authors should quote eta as 1.19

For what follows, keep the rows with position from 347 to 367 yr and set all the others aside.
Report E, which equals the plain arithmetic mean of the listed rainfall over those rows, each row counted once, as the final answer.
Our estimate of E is 2.0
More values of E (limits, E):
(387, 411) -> 1.4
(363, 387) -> 1.8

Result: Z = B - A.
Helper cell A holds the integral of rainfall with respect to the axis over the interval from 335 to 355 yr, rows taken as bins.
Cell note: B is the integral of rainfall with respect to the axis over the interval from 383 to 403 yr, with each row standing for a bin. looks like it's -11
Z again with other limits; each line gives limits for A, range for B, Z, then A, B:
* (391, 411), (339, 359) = 13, 27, 40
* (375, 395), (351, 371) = 6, 33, 40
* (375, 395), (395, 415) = -6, 33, 27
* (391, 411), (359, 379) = 10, 27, 37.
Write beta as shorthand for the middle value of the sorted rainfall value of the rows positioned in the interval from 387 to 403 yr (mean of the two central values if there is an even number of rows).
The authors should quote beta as 1.44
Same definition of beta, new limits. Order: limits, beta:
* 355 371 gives 1.89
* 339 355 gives 1.98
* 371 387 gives 1.80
